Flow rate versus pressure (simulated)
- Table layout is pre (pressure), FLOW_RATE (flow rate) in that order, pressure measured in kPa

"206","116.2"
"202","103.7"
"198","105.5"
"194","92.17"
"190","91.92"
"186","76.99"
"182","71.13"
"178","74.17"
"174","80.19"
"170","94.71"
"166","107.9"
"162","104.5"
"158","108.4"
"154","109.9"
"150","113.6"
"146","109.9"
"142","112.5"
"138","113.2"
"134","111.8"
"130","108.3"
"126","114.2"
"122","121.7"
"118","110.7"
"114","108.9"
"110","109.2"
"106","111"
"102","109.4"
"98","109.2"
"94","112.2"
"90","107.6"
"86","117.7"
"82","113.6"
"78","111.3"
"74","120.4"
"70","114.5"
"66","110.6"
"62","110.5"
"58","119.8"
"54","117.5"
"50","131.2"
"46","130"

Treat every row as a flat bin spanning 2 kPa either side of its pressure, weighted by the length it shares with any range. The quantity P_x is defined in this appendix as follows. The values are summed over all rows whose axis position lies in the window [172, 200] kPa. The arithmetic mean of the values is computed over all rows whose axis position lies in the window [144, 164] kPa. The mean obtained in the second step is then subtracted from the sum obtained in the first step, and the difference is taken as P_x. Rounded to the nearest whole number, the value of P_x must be 483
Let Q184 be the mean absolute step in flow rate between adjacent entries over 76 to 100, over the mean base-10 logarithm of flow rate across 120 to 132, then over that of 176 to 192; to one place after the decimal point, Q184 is 1.2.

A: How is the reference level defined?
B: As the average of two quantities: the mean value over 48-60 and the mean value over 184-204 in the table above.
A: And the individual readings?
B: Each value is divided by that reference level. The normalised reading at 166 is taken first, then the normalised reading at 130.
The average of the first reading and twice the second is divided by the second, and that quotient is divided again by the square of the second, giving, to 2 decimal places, 1.50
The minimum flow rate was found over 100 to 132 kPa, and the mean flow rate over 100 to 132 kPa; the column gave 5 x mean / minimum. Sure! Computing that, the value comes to 5.2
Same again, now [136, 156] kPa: 5.1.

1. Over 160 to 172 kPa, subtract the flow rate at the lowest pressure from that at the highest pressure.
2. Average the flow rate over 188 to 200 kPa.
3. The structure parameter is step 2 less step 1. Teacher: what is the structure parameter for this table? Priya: 106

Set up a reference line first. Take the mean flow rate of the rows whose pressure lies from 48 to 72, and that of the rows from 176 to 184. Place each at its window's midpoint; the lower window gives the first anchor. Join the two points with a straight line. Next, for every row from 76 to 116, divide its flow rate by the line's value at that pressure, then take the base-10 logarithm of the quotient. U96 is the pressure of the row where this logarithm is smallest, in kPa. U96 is 78 kPa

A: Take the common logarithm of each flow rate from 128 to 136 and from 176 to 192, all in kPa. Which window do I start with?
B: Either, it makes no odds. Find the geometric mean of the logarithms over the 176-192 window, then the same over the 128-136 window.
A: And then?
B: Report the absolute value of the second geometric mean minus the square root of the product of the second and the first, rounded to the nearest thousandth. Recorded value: 0.076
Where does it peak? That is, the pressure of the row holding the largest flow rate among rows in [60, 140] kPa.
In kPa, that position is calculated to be 122 kPa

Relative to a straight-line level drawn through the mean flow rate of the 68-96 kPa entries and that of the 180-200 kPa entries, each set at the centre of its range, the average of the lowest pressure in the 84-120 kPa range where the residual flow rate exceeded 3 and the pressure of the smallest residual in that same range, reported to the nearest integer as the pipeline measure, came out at 88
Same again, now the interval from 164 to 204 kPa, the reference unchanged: 174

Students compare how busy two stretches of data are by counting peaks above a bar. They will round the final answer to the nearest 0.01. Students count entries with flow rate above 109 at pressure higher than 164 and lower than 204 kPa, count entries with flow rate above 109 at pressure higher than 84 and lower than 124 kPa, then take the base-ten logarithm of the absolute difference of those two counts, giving 0.90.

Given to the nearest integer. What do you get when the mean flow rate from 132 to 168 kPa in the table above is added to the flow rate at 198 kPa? 216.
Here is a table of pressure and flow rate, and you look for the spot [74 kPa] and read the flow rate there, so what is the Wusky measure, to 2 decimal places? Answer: 120.40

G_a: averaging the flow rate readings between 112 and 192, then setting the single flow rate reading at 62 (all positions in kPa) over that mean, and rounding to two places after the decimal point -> 1.08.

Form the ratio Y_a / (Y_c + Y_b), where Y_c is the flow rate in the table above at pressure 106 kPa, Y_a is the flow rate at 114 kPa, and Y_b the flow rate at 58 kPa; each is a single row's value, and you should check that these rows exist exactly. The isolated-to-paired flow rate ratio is 0.472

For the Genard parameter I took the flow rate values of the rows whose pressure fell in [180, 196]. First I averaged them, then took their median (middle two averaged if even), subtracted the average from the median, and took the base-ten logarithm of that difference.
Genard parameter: 0.15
